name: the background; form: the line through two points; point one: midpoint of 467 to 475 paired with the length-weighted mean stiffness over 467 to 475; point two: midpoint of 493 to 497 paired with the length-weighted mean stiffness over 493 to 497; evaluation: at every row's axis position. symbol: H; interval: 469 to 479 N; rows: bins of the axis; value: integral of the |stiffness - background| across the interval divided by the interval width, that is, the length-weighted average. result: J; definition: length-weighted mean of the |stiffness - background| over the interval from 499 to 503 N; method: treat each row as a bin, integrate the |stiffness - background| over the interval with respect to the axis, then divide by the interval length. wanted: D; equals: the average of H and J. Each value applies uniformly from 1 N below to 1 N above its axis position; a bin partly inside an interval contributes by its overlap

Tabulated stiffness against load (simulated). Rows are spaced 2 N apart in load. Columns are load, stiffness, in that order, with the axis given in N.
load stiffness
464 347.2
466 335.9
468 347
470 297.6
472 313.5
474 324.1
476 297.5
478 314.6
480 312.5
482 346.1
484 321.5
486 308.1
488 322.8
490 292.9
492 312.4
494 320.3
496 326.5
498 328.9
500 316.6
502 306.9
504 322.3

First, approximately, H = 13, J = 12.4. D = 12.5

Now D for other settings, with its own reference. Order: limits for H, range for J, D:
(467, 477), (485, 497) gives 13.4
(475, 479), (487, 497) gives 12.3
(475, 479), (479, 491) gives 14.1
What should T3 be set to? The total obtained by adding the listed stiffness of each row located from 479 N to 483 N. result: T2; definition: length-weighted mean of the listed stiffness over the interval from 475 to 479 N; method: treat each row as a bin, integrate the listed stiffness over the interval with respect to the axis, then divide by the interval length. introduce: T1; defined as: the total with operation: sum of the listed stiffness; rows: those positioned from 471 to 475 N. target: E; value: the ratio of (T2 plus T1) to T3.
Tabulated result 1.43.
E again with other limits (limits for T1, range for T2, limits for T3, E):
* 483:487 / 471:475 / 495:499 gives 1.45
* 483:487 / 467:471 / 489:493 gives 1.57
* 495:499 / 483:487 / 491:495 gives 1.53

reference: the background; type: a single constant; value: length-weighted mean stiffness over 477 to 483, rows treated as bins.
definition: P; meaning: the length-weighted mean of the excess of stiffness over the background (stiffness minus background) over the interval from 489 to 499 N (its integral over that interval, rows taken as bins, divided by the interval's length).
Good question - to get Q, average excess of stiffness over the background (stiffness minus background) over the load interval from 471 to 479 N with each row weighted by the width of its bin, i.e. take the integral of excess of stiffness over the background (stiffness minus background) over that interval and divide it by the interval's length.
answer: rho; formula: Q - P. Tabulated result -3.8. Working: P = -8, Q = -12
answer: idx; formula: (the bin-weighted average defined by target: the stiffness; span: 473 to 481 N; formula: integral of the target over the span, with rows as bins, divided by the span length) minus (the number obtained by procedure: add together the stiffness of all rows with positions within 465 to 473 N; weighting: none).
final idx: -982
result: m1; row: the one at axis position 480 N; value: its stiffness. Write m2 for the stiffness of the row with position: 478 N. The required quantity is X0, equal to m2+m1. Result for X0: 627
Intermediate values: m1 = 312.5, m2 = 314.6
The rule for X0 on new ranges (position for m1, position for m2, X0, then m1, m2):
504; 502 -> 629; 322.3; 306.9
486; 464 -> 655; 308.1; 347.2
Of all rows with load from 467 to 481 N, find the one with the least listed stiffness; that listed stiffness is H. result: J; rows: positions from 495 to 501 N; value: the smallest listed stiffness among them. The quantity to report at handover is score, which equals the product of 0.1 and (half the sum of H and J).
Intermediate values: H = 297.5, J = 316.6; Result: 30.7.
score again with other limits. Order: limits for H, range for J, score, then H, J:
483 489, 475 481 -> 30.3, 308.1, 297.5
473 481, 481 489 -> 30.3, 297.5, 308.1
